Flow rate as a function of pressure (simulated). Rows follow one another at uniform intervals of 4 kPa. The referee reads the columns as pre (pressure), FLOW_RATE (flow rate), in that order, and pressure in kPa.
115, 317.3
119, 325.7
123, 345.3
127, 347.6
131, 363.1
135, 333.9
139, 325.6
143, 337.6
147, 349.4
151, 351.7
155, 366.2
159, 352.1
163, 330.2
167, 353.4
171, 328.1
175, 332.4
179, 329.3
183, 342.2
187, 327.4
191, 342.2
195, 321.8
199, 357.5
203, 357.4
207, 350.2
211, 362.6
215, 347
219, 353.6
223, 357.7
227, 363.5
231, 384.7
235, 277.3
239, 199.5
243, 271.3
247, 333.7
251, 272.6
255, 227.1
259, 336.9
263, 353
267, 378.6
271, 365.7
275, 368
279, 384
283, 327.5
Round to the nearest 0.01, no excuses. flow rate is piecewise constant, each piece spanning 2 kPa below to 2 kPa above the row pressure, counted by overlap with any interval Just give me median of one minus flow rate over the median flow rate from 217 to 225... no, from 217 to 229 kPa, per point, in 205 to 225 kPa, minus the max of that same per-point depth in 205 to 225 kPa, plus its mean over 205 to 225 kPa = -0.01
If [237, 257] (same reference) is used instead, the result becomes 0.07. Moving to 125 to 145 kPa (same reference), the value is 0.01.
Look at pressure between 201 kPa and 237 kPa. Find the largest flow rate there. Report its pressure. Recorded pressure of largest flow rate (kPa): 231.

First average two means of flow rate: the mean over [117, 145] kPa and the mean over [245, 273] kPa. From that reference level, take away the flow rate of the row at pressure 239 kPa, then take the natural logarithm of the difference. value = 4.9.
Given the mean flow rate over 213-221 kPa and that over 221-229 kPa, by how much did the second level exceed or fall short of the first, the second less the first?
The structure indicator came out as 10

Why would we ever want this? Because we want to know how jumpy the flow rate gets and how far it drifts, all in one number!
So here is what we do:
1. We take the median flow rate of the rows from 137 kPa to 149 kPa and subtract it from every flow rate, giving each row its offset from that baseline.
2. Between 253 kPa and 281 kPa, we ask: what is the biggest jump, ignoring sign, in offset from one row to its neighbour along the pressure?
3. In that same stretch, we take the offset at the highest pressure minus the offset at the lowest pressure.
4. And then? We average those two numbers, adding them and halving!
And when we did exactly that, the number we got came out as 133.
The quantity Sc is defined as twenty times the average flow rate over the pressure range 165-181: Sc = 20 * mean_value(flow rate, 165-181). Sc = 6716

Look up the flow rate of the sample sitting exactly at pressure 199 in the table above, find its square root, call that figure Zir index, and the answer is 18.9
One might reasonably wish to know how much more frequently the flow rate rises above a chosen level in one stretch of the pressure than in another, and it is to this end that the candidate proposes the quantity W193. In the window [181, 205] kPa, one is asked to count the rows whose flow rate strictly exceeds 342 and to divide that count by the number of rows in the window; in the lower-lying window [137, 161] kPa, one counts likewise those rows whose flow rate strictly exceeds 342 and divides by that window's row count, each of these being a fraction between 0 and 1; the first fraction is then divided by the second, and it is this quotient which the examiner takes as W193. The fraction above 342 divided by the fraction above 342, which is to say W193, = 1.0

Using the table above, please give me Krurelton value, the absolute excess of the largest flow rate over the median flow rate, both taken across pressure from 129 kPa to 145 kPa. 27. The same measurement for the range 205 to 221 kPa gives 11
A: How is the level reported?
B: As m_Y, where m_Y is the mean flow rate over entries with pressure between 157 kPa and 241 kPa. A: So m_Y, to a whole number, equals 337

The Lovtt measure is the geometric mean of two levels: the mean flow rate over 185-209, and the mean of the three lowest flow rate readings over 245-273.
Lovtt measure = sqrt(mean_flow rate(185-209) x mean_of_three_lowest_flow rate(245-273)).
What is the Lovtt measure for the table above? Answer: 309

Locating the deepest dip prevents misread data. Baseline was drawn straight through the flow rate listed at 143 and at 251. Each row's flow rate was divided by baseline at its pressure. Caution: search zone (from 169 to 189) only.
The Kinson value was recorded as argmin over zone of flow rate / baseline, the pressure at 171 kPa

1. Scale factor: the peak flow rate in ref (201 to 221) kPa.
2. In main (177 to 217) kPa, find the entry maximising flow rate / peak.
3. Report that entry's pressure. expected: 211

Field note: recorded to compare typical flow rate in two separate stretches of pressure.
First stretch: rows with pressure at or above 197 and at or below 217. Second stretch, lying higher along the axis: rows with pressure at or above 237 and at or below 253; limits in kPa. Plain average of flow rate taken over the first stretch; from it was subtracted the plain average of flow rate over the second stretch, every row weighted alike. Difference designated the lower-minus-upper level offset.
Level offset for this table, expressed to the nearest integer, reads 86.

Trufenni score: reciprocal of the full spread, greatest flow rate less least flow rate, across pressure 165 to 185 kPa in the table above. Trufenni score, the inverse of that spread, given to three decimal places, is 0.040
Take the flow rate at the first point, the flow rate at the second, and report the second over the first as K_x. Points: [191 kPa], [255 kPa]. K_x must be 0.66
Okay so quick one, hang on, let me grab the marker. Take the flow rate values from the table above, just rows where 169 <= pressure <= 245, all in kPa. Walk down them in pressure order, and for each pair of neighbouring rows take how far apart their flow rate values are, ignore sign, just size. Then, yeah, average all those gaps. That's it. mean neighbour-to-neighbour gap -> 24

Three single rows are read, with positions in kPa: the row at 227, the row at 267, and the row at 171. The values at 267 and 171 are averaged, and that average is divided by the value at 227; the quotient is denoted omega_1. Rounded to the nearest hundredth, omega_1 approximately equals 0.97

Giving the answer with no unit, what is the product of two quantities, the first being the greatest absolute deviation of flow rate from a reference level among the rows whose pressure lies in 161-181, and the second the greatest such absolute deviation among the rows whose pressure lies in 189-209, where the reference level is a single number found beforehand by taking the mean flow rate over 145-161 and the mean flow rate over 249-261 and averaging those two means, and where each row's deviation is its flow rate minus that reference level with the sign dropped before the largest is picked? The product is 1485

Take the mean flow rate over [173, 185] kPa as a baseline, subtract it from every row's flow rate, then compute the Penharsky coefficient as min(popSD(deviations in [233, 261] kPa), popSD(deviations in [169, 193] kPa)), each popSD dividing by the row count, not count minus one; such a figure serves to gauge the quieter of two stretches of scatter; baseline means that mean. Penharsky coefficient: 6.3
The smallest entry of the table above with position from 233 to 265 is 199.5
